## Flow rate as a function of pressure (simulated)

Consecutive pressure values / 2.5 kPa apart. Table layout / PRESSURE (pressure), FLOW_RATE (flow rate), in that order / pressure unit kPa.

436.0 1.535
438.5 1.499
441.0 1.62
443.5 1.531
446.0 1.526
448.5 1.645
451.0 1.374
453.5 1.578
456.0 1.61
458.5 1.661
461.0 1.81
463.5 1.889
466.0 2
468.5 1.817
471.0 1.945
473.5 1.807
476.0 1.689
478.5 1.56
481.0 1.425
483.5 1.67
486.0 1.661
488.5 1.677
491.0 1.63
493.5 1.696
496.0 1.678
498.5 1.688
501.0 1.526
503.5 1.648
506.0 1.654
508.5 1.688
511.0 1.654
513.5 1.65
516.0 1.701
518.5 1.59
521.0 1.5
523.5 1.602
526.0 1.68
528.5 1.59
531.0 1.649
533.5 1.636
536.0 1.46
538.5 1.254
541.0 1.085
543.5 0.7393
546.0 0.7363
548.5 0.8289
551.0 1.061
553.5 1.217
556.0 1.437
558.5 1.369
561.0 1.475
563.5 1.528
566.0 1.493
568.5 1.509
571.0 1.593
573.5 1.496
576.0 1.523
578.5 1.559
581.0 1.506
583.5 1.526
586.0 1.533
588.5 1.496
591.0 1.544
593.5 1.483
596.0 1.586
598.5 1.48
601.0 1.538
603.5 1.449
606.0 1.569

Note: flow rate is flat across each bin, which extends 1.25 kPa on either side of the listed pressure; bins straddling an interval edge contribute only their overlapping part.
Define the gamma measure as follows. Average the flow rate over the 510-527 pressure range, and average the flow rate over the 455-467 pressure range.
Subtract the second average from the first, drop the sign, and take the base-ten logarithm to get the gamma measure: -0.8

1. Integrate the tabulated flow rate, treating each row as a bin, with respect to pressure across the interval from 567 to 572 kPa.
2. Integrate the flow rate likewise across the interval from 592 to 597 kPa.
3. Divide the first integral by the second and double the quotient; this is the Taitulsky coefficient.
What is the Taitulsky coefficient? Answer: 2.02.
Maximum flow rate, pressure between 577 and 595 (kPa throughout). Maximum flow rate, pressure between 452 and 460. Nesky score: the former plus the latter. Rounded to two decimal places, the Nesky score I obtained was 3.22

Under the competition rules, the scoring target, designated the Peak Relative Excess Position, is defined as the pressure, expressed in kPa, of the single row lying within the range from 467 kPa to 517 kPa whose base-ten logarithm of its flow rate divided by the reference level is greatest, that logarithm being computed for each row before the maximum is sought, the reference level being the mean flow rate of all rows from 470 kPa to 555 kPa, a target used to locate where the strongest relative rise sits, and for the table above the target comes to 471.0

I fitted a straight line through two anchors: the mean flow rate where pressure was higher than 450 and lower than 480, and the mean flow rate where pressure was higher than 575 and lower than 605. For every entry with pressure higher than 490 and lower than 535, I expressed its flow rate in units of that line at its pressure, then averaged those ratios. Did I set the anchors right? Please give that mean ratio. 0.99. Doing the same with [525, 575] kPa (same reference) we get 0.85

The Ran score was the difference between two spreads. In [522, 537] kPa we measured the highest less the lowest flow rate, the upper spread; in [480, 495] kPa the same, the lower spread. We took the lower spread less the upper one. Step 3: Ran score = 0.05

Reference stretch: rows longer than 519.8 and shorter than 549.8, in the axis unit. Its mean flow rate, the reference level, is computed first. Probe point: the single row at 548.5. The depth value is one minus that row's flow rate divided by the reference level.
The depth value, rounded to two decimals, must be 0.37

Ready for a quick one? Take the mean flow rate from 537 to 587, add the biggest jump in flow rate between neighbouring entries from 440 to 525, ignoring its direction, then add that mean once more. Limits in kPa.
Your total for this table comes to 2.92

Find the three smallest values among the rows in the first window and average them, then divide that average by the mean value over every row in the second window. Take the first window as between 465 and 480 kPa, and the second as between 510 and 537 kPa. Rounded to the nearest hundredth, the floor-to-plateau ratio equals 1.05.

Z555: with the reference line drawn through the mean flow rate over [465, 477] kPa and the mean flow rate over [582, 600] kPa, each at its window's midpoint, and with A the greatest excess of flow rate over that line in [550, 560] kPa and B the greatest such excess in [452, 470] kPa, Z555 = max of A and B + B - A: 0.4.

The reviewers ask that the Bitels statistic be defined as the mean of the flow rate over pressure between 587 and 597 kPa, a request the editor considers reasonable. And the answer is 1.53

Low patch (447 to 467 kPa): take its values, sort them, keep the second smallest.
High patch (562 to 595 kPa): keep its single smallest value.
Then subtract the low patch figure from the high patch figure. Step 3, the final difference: -0.095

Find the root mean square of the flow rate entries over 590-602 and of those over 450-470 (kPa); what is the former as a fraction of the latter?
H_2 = 0.88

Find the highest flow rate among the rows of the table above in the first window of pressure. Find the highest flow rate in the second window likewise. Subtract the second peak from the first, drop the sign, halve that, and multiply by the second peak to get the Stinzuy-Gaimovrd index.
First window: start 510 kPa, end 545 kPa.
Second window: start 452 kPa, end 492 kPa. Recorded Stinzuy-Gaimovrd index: 0.30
